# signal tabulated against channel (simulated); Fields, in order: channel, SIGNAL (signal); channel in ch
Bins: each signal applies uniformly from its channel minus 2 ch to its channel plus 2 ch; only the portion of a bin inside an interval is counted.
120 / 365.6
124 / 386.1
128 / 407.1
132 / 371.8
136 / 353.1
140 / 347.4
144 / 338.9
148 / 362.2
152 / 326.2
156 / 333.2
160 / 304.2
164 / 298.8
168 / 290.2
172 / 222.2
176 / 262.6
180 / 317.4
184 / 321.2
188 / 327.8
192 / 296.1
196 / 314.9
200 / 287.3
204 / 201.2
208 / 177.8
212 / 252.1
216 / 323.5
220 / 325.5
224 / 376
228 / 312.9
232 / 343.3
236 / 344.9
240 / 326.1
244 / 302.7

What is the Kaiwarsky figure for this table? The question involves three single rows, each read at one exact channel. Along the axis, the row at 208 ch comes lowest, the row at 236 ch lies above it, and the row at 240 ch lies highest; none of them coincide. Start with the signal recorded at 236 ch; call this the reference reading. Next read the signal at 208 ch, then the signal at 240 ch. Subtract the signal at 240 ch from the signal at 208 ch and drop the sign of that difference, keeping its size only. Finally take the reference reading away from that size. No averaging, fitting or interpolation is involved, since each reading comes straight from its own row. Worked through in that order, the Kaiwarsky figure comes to -197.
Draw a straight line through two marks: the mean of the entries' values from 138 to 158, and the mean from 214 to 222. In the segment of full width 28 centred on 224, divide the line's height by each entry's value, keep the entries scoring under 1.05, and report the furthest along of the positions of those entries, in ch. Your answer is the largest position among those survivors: 236 ch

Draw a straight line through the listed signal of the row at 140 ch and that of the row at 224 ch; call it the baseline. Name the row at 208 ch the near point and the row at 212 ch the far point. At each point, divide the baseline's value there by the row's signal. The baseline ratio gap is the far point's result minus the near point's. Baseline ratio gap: -0.6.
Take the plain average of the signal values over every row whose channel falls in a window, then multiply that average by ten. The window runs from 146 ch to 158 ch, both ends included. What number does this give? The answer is 3405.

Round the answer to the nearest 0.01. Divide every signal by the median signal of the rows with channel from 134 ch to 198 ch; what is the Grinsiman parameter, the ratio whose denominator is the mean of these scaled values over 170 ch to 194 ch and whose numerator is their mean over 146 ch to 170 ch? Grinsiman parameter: 1.10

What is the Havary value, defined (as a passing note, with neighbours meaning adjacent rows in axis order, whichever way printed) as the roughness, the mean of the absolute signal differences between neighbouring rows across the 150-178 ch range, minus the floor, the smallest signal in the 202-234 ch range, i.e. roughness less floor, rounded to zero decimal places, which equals -151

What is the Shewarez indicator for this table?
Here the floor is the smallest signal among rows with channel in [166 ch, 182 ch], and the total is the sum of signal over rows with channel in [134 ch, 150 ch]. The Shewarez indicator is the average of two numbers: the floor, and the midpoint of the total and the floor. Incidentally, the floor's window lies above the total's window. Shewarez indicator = 517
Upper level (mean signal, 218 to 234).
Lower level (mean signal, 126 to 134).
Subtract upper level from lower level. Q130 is 50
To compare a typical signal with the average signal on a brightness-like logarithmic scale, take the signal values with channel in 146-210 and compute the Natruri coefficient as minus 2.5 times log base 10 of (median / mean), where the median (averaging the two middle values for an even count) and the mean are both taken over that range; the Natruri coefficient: -0.041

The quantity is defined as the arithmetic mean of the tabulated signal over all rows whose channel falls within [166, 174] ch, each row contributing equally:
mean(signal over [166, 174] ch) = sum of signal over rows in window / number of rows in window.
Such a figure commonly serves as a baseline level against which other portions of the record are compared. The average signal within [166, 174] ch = 256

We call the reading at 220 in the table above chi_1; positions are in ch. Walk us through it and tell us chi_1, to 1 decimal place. 325.5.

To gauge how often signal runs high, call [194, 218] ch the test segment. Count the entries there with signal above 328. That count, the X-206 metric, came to 0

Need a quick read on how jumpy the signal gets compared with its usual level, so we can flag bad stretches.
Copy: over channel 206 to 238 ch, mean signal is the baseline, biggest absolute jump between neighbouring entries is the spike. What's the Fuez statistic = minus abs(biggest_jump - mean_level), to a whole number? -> -233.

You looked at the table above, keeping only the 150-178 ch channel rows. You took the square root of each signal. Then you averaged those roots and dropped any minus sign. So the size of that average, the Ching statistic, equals 17.0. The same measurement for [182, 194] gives 17.7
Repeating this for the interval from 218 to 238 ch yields 18.4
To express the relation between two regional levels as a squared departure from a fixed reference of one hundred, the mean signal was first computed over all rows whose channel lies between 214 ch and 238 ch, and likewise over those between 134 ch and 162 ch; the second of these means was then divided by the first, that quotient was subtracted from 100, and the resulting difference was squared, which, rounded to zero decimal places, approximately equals 9801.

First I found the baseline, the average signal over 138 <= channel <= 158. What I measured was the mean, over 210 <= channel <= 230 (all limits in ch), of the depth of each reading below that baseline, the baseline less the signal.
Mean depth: 24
